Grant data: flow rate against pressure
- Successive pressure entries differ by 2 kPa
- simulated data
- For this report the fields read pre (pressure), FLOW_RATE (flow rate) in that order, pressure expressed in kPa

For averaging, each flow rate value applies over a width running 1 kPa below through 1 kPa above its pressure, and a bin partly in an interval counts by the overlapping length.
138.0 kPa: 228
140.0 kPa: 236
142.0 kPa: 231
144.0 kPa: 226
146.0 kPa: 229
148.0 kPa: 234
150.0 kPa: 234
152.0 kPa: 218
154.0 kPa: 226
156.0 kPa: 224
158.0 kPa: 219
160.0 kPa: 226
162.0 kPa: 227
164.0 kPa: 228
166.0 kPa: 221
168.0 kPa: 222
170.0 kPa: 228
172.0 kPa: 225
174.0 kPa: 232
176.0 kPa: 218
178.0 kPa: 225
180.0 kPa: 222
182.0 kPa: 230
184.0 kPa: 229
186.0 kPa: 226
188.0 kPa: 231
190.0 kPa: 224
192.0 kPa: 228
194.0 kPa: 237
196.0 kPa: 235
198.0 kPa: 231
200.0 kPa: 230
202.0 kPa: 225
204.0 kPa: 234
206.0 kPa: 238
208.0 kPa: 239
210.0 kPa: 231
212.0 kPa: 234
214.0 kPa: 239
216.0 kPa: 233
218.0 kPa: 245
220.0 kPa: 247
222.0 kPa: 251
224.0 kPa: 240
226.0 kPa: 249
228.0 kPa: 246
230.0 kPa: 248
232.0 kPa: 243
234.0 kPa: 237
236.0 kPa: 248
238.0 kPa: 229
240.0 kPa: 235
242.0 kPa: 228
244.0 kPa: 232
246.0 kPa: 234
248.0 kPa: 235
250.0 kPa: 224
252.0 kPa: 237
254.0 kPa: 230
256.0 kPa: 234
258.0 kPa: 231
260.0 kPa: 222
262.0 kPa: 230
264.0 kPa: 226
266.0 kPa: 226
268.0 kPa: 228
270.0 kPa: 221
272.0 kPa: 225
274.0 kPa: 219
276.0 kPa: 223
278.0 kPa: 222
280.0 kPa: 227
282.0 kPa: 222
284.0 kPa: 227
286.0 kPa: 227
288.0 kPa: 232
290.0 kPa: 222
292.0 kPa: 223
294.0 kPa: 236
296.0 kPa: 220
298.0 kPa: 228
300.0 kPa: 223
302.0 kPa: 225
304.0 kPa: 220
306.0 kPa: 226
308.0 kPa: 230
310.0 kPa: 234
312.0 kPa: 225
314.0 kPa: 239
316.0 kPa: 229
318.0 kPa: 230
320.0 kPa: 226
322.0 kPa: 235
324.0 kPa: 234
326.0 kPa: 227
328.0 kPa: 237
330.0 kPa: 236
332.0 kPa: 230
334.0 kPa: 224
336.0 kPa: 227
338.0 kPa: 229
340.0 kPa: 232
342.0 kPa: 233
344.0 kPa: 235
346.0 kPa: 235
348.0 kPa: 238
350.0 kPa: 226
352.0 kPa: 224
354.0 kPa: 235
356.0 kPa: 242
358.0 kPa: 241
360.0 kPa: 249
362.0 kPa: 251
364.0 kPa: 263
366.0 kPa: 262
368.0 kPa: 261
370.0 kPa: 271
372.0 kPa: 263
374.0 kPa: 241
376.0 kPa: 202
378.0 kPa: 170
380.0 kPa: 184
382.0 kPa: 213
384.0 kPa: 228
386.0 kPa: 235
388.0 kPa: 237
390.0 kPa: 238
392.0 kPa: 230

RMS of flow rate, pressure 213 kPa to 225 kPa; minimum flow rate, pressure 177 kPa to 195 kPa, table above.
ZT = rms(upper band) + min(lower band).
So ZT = 465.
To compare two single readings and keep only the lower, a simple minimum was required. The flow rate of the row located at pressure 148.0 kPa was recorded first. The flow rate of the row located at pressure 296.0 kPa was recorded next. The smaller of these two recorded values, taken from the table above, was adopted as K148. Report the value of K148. 220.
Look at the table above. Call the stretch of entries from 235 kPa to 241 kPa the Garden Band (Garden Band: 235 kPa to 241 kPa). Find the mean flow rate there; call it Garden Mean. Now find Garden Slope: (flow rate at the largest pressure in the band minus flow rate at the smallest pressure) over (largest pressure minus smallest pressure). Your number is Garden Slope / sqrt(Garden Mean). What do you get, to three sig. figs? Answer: -0.211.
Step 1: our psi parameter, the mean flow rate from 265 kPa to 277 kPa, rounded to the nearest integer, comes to 224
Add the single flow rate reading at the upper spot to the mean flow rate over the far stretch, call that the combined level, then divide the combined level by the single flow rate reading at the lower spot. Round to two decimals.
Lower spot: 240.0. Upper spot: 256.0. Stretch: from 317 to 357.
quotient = 1.98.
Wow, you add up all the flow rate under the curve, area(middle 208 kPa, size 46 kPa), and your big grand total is 10882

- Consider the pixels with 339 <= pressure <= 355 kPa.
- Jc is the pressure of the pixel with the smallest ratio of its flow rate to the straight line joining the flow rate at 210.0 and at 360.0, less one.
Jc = 352.0 kPa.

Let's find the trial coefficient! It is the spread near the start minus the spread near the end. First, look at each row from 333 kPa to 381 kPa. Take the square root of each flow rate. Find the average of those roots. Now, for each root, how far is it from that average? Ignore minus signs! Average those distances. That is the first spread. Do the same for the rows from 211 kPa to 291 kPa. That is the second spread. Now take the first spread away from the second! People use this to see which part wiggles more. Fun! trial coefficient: -0.31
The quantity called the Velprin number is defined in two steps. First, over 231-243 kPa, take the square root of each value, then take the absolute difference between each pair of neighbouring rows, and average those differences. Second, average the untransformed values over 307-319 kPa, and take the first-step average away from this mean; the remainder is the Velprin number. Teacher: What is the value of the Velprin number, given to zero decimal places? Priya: 231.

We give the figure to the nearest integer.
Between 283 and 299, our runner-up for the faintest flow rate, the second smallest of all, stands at 222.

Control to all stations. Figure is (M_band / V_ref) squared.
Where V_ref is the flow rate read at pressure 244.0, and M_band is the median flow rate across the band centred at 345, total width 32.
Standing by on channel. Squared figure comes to 1.02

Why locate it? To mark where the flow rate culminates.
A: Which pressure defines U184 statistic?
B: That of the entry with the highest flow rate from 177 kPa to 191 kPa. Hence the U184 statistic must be 188.0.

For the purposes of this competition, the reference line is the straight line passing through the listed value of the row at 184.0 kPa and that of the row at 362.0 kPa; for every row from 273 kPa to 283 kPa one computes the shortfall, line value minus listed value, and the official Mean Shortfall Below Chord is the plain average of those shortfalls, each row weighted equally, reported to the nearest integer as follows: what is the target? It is 18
